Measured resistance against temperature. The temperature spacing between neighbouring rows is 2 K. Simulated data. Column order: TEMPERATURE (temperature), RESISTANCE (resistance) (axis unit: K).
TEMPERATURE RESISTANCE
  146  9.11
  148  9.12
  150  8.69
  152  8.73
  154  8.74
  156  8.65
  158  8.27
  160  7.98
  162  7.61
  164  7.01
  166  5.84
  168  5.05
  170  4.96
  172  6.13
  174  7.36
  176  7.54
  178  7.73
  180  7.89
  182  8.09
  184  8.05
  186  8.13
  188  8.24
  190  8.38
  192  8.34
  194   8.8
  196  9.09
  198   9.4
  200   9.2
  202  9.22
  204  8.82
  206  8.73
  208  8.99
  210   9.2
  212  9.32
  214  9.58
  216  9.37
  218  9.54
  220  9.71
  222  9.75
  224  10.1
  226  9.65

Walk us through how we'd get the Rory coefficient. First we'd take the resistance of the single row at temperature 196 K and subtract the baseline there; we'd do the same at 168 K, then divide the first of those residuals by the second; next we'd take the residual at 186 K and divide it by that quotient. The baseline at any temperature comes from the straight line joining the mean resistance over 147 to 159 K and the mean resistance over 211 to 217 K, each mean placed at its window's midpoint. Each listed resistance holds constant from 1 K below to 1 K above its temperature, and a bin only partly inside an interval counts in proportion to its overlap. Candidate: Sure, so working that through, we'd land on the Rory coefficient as -31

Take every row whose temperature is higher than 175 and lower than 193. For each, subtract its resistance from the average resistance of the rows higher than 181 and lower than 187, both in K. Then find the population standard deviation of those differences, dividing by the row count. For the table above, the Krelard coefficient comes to 0.26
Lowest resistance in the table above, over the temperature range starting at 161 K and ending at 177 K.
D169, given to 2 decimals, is 4.96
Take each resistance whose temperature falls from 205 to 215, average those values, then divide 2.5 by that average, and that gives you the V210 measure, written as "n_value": 0.27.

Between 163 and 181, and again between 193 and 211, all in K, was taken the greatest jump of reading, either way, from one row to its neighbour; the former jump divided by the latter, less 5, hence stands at -1.9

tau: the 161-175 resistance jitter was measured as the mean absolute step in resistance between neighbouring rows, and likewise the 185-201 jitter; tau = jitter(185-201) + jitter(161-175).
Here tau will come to 1.06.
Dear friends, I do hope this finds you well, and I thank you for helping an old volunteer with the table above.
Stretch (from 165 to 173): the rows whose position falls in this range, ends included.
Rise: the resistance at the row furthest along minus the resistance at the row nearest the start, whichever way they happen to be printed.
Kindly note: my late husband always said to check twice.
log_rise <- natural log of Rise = -1.24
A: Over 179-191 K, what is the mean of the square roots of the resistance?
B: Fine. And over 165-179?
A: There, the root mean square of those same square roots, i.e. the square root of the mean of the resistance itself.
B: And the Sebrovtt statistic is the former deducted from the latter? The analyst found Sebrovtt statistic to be -0.33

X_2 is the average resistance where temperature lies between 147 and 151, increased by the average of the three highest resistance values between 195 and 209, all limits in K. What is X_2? 18.2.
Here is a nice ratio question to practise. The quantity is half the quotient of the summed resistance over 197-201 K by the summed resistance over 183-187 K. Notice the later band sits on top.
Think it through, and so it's 0.57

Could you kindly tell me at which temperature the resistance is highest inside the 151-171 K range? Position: 154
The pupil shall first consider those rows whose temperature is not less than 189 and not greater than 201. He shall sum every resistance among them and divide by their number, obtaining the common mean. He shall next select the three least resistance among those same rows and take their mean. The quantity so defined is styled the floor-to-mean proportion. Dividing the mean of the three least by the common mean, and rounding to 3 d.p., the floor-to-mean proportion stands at 0.959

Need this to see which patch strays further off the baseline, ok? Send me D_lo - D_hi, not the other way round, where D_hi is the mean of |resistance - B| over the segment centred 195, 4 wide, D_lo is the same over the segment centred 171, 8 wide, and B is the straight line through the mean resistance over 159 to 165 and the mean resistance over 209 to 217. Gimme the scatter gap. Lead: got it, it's 1.8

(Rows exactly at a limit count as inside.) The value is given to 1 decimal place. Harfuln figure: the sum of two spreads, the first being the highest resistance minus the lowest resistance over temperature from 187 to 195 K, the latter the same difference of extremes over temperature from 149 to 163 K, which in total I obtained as 1.7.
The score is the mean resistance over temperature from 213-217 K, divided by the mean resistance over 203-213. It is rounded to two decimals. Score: 1.05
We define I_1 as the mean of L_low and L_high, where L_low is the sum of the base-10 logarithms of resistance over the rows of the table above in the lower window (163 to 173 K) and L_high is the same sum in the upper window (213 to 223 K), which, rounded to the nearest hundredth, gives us 4.35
